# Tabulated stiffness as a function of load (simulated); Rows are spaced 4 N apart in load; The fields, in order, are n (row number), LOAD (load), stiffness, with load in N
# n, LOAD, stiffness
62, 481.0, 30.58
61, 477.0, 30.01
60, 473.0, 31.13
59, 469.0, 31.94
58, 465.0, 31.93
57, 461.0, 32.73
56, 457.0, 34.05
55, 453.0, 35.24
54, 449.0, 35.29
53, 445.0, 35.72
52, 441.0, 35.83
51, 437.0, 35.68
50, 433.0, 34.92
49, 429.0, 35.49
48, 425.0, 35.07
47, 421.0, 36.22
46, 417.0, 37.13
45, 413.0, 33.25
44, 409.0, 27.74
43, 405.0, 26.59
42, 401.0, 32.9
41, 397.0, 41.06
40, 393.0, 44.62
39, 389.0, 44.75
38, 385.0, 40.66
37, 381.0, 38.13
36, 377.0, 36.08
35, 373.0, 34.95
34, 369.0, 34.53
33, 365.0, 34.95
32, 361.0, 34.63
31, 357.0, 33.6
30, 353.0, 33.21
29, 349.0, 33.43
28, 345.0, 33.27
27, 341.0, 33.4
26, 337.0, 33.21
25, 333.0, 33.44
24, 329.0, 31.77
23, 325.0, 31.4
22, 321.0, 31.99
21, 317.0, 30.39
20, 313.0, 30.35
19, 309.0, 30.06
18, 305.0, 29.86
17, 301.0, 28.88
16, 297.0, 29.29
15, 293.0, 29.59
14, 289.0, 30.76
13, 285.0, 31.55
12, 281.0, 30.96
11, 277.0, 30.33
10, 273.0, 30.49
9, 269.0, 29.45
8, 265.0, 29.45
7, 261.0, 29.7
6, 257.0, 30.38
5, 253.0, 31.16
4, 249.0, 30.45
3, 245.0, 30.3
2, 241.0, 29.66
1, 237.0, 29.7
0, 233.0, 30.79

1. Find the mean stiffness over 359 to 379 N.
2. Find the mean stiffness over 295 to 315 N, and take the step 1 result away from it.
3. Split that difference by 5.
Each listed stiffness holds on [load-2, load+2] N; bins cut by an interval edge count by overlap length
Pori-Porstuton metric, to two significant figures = -1.1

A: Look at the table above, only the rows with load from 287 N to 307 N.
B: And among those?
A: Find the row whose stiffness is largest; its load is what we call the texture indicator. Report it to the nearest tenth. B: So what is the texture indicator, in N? 289.0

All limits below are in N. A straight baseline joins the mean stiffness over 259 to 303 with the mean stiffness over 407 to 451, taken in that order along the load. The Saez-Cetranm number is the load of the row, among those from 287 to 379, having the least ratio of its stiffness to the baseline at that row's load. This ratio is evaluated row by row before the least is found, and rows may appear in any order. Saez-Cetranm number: 301.0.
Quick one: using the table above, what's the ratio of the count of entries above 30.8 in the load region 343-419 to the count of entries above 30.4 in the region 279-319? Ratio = 6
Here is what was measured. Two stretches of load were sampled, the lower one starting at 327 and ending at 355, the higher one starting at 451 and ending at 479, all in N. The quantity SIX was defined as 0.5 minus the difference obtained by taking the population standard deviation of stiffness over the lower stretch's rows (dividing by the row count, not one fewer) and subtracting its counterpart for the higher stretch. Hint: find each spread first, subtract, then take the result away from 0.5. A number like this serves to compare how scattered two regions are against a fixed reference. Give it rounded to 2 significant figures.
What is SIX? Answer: 1.6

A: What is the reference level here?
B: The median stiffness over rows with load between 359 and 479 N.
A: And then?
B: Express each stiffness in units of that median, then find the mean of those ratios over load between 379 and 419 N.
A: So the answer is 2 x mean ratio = 2.1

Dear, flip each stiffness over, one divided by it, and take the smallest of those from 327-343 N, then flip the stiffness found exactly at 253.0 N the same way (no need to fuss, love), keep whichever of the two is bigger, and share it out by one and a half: 0.0214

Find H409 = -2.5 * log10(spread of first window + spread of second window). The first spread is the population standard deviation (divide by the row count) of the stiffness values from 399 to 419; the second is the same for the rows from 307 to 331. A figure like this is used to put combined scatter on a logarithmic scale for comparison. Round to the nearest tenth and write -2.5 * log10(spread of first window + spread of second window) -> -1.7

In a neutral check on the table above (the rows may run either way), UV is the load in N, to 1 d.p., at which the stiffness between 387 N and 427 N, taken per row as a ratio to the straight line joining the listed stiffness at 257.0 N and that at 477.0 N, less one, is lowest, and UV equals 405.0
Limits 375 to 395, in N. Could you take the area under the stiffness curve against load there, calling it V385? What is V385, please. 817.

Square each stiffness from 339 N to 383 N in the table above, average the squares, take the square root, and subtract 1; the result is 33.6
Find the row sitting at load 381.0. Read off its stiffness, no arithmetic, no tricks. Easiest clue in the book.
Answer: 38.13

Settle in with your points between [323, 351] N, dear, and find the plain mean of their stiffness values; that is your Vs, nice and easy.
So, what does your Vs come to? 33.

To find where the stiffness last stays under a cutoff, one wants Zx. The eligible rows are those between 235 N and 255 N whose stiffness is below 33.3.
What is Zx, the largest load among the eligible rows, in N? 253.0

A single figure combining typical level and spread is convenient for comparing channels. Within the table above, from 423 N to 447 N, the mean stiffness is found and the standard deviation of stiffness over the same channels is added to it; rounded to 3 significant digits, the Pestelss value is 35.8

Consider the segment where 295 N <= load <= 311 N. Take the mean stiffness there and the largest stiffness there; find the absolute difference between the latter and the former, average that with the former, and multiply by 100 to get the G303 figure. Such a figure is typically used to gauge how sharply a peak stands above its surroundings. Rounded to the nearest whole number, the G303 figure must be 1503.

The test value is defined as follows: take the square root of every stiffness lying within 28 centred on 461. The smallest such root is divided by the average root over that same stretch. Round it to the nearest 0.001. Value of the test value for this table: 0.969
